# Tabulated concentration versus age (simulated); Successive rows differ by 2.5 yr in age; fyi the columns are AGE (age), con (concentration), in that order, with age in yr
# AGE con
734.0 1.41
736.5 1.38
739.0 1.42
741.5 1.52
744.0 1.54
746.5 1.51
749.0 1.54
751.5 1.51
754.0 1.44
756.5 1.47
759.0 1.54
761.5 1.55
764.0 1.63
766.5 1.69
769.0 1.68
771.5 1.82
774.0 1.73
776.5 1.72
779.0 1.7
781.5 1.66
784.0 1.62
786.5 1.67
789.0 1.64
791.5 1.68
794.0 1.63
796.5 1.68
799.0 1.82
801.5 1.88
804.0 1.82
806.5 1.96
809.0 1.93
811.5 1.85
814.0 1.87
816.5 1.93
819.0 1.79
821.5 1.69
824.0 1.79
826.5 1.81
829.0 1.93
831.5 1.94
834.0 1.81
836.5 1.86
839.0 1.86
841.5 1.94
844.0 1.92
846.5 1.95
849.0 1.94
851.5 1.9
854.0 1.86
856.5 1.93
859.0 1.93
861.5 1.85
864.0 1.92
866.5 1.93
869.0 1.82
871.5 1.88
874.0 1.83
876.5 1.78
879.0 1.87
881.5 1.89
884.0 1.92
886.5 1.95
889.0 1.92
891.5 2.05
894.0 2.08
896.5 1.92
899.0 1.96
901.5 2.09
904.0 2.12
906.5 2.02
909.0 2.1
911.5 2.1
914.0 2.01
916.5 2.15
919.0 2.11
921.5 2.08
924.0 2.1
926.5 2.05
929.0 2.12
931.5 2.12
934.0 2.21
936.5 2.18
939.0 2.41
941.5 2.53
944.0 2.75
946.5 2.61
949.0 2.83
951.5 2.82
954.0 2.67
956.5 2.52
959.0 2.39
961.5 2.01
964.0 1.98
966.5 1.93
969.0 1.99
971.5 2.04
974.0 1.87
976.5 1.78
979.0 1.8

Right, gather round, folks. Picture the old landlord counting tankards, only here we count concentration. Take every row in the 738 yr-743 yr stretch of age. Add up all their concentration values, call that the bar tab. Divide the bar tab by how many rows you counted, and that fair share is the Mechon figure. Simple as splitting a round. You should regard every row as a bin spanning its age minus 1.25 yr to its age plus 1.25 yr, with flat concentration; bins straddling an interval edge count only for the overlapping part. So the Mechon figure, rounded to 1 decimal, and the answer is 1.5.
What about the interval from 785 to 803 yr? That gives 1.7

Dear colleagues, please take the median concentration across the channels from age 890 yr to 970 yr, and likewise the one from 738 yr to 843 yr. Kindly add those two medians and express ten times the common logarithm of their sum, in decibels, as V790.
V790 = 5.80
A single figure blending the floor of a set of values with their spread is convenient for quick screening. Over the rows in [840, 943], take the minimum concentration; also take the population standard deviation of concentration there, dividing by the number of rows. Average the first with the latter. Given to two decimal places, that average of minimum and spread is 0.96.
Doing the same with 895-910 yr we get 1.00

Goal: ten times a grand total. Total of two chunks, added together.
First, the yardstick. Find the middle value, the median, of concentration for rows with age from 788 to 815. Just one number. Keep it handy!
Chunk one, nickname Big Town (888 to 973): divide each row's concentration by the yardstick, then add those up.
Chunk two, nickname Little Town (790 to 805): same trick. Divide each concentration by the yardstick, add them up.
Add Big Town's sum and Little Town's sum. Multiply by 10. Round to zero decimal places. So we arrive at 470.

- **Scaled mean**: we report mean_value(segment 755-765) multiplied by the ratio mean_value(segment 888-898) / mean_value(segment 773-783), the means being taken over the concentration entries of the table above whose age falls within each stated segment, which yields 1.81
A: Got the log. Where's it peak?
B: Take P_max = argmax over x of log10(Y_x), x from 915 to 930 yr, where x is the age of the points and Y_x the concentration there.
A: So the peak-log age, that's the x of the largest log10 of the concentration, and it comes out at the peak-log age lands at 916.5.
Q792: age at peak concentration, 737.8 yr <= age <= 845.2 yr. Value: 806.5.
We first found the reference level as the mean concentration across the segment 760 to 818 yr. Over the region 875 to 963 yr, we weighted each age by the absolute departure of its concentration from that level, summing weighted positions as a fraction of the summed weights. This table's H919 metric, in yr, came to 931.7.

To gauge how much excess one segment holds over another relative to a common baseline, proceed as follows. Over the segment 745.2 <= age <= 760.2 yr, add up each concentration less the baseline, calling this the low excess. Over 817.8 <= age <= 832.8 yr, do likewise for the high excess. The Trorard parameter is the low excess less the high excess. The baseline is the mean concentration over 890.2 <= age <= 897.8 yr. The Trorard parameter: -2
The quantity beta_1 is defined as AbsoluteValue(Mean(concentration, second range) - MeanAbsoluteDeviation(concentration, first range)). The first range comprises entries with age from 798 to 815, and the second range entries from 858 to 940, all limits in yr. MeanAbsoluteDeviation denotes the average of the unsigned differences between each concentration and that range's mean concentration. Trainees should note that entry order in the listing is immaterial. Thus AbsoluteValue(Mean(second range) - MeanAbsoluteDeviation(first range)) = 1.97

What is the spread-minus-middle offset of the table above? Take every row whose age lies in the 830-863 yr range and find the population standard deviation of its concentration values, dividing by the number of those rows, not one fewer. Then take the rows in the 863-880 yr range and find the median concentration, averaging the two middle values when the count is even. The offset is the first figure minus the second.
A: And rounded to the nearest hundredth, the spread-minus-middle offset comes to -1.83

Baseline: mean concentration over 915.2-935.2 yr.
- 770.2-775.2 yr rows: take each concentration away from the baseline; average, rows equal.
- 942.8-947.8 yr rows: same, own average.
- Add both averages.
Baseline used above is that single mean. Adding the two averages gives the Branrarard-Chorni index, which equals -0.22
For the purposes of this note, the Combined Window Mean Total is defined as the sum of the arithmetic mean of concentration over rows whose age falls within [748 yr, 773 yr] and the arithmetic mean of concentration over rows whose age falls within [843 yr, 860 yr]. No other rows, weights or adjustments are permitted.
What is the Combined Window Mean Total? 3.51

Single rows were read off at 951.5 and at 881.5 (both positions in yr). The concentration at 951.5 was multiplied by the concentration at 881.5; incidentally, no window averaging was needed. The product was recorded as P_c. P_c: 5.33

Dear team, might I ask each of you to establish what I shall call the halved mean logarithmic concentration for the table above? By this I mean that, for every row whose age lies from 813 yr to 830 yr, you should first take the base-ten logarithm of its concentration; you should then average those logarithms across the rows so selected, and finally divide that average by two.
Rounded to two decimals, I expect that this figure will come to 0.13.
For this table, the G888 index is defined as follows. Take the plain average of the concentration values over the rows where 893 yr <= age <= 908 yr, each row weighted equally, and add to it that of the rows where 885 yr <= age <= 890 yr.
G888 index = 3.97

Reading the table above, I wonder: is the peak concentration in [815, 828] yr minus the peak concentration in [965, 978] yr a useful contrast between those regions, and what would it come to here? -0.11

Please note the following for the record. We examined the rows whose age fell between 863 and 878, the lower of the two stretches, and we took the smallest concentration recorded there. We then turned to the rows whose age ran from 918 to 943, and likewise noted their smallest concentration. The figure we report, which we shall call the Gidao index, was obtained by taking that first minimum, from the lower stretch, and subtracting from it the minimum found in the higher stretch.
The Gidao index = -0.27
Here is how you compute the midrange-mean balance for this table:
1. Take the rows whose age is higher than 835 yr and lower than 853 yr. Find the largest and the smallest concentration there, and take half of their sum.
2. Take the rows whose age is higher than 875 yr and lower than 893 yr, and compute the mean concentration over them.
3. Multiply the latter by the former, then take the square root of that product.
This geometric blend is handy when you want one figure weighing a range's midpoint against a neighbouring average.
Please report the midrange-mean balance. 1.91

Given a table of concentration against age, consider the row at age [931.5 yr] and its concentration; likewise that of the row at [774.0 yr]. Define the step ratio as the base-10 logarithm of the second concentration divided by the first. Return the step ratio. -0.088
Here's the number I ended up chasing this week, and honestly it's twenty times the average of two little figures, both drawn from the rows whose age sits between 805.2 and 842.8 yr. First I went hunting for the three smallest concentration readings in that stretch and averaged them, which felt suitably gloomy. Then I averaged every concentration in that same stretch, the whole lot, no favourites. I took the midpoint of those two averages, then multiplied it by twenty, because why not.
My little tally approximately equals 36.2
